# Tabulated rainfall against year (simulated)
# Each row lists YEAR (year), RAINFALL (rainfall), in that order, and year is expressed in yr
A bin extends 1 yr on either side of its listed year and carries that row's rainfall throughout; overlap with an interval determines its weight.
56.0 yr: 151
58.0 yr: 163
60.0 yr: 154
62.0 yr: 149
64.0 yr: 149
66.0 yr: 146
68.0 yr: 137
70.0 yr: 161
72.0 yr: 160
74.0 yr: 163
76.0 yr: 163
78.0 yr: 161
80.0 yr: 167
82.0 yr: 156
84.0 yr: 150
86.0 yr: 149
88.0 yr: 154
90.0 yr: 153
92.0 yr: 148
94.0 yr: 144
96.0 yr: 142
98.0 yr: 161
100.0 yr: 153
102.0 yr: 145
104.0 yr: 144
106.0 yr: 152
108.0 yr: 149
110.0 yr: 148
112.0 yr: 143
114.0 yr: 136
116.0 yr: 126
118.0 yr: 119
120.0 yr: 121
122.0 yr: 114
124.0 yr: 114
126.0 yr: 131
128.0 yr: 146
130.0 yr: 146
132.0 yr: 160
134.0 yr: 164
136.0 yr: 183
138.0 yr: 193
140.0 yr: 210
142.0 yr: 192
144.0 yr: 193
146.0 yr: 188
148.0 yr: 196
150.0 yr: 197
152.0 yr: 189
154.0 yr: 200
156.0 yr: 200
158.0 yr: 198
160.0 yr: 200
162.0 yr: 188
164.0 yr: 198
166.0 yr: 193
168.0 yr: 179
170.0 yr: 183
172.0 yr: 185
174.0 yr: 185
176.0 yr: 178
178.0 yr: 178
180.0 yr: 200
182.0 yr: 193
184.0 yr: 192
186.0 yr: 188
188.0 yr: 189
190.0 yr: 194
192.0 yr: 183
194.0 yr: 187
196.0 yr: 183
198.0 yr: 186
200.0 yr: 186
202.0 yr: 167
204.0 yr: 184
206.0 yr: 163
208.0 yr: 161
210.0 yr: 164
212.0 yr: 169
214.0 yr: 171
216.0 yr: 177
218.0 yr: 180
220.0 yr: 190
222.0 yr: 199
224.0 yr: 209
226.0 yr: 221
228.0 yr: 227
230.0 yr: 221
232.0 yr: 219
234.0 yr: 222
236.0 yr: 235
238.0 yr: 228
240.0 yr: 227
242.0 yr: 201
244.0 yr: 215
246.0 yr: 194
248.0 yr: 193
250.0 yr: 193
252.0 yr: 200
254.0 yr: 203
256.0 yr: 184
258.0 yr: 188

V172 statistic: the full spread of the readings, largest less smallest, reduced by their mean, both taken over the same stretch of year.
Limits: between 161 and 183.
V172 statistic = -165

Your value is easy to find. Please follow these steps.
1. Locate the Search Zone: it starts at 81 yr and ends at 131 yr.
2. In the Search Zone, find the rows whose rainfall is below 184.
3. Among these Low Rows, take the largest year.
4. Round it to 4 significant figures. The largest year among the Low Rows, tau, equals 130.0 yr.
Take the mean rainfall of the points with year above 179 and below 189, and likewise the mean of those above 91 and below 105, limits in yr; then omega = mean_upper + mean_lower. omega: 341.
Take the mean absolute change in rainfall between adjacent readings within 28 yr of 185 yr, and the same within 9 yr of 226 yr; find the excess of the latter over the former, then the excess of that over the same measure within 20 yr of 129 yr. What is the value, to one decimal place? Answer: -8.3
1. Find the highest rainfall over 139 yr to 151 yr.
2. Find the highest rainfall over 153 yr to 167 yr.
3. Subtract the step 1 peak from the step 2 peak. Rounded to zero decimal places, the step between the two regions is -10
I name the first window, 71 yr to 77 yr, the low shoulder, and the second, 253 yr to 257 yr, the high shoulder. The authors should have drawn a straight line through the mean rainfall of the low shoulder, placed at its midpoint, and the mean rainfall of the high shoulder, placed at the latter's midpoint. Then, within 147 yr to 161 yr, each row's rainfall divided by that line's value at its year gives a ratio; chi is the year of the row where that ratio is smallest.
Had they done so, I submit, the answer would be 152.0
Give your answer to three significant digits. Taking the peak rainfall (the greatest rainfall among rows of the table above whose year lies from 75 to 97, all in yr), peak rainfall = 167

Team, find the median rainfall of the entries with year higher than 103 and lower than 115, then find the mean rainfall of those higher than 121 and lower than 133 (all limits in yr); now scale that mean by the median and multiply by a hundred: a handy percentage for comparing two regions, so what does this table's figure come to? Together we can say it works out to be 93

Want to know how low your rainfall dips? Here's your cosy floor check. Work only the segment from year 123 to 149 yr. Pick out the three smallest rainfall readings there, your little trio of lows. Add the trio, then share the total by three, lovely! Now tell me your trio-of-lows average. 130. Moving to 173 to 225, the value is 163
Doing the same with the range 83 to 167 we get 116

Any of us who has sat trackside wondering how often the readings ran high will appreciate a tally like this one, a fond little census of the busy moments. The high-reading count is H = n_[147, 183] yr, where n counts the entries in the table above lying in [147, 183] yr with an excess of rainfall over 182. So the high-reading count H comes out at 15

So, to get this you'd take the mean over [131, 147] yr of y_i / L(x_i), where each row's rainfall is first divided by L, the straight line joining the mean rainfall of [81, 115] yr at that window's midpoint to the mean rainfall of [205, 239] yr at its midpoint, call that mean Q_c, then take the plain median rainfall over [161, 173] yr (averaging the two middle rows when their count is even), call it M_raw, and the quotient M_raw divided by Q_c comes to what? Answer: 166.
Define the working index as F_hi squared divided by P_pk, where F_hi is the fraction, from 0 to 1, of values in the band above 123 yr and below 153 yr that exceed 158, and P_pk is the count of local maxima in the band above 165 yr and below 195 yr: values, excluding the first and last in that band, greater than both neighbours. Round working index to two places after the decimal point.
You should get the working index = 0.27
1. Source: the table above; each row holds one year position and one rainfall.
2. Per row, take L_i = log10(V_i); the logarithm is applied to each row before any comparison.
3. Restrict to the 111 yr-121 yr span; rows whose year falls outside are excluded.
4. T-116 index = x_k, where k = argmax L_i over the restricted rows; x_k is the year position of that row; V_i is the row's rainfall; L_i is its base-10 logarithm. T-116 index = 112.0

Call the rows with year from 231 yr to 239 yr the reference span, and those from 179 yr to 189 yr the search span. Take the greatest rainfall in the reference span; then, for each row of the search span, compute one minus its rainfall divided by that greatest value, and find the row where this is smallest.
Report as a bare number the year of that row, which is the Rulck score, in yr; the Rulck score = 180.0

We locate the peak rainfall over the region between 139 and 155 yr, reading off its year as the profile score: 140.0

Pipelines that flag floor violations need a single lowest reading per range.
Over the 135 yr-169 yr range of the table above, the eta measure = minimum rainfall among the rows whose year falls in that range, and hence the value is 179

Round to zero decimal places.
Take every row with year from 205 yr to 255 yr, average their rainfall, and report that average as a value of 199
